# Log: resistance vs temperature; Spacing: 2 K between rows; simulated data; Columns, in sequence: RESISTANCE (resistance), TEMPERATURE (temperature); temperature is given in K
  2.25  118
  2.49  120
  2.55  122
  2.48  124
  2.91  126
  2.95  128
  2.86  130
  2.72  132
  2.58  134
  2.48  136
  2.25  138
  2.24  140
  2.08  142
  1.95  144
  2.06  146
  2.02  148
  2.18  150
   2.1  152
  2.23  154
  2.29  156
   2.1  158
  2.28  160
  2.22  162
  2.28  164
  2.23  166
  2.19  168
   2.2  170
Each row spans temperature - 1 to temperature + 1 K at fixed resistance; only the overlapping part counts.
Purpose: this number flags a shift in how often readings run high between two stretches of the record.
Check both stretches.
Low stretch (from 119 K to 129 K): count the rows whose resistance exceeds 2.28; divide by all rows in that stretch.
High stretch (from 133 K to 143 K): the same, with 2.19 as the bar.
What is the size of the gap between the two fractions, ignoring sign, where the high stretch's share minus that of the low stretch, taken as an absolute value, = 0.20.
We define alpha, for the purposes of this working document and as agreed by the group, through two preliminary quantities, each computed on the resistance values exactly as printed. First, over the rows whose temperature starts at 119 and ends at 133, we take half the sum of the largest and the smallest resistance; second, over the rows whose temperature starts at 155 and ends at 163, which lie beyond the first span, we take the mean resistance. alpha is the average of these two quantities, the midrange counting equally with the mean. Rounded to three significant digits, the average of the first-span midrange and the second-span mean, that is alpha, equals 2.47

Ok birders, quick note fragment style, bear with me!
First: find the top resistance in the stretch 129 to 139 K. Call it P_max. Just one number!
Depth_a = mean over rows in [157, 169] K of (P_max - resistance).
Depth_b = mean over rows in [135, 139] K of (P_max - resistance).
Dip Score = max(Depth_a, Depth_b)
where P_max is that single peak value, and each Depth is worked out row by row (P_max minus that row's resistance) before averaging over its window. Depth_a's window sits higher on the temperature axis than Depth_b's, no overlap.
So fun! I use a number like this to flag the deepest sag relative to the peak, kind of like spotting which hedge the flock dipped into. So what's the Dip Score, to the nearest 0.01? 0.64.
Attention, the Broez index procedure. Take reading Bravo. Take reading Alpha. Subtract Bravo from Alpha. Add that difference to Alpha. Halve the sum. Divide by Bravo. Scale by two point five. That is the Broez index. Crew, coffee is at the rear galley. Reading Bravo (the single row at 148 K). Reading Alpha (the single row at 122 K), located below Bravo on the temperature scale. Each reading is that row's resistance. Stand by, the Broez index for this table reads 1.9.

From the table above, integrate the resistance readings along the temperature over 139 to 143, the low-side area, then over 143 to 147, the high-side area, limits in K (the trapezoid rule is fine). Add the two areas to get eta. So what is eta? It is 17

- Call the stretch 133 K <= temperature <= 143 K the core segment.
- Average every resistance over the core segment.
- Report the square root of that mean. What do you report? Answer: 1.53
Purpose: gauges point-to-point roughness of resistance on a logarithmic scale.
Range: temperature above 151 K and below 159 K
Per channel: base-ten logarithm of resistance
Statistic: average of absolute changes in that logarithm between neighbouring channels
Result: 0.0251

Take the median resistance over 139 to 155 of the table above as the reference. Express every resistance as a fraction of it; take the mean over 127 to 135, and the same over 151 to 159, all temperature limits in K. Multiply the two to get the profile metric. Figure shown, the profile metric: 1.39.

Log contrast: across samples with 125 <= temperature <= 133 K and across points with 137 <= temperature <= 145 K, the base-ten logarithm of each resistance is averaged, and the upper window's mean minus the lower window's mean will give -0.13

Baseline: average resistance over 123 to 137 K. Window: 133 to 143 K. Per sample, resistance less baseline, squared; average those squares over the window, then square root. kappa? 0.4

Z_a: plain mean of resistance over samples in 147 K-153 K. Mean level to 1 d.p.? 2.1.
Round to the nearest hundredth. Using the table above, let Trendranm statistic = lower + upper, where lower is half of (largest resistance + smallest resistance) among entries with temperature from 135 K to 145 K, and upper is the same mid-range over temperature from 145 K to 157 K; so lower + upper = 4.37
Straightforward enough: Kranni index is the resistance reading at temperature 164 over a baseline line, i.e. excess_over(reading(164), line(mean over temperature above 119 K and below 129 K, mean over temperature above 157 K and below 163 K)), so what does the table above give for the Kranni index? 0.13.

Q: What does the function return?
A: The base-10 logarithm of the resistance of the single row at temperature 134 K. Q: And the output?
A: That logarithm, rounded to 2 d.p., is 0.41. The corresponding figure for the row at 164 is 0.36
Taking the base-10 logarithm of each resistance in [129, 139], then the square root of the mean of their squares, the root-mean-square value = 0.41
